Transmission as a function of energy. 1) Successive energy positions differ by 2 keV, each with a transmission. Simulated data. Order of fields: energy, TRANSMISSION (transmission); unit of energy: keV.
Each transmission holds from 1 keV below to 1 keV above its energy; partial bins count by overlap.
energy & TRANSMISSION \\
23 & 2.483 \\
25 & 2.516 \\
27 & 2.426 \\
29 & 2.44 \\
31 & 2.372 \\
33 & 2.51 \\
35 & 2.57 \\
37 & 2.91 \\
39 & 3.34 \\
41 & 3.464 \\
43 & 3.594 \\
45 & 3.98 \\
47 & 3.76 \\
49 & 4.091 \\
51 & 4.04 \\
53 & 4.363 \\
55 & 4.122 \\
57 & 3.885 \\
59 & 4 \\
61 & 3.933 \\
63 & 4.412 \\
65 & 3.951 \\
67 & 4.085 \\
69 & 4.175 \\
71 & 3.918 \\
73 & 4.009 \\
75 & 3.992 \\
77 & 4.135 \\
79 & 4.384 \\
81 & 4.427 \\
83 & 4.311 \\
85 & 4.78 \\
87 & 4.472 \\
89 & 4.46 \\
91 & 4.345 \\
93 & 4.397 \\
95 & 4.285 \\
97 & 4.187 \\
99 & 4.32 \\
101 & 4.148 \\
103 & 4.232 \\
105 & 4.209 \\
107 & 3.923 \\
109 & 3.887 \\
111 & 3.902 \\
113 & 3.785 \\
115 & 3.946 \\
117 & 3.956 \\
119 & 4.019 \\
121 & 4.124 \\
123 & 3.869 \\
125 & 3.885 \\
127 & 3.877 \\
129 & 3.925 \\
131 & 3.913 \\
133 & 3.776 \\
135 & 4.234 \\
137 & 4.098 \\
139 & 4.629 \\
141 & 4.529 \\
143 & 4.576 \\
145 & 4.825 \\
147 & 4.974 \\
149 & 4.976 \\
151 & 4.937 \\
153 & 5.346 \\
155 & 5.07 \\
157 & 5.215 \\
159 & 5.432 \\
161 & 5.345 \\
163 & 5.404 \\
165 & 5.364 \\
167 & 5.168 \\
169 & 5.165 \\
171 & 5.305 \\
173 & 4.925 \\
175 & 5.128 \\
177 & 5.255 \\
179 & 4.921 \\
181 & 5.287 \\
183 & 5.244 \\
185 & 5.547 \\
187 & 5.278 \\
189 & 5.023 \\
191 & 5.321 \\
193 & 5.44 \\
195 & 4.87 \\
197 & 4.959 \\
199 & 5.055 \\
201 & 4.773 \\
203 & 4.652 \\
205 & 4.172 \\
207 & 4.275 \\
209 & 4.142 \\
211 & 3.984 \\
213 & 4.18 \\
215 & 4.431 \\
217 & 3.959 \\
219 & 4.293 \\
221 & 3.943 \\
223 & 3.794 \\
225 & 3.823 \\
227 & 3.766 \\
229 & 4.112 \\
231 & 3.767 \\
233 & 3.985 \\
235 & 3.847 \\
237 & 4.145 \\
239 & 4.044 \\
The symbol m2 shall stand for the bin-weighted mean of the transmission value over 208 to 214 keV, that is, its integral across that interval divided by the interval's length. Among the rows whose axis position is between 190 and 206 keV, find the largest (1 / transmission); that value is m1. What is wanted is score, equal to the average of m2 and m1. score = 2.17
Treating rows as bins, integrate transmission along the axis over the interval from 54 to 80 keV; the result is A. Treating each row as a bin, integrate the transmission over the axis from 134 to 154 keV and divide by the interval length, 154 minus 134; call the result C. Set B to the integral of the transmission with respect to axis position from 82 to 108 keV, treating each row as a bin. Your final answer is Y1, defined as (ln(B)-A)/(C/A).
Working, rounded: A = 106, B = 112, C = 4.71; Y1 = -2278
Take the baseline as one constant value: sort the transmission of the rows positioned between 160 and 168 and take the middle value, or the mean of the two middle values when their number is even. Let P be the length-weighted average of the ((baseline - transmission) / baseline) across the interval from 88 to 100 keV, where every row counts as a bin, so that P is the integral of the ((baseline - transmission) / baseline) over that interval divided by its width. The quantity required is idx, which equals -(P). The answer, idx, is -0.19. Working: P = 0.19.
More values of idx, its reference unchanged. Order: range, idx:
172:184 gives -0.04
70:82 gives -0.23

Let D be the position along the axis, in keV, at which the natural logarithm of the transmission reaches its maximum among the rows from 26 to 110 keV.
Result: 85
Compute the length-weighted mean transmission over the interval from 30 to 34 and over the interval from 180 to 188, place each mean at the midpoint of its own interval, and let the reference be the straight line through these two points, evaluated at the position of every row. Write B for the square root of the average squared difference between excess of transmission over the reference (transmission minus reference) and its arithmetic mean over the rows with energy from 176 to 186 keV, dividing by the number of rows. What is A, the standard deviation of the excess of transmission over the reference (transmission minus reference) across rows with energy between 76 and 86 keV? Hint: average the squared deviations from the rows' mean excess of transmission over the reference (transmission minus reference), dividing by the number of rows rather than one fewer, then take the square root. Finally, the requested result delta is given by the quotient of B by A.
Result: 0.99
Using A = 0.17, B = 0.17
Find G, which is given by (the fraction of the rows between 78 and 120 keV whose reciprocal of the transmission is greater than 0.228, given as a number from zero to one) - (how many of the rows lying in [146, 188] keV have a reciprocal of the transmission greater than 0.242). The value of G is 1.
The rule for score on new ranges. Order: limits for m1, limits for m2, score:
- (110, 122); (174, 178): 2.73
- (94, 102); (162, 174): 2.73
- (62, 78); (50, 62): 2.16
